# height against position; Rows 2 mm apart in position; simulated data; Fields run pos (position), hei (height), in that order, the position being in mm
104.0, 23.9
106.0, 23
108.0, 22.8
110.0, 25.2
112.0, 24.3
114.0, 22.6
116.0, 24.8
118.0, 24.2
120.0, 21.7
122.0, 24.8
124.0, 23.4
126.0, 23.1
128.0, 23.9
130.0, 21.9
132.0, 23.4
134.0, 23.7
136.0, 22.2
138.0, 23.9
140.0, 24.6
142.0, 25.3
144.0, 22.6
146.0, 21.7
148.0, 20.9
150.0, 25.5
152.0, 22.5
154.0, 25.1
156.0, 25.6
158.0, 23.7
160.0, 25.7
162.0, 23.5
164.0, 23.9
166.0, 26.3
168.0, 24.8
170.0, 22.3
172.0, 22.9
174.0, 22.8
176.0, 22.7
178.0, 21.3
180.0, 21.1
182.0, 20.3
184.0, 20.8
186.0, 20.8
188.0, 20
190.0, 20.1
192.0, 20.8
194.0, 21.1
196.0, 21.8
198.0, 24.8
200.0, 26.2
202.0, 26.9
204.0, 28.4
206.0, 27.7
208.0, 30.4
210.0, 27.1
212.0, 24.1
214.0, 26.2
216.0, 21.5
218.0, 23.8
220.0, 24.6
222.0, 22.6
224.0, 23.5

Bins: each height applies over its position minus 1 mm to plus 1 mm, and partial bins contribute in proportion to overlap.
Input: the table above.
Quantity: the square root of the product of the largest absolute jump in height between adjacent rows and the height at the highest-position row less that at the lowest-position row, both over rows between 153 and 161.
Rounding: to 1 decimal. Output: 1.1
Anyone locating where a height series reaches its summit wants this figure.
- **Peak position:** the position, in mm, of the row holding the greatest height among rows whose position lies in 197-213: 208.0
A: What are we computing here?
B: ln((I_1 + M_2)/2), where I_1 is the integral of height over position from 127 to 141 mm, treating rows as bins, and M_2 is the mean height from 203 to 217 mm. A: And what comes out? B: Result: 5.18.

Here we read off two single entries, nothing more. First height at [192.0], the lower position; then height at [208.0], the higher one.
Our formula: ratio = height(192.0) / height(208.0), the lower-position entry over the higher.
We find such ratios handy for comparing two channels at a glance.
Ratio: 0.68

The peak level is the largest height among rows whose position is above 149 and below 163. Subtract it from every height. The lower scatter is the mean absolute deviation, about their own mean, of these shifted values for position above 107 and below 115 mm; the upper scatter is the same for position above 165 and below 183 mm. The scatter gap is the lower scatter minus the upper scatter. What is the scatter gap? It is -0.3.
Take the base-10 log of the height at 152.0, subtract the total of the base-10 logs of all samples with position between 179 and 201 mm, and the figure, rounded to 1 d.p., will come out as -13.3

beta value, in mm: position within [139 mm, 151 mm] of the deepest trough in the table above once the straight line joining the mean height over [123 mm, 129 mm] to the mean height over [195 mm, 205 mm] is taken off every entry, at 148.0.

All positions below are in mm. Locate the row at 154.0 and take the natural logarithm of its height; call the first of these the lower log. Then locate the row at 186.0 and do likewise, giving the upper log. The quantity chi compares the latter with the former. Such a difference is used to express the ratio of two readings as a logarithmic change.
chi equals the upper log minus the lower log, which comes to -0.19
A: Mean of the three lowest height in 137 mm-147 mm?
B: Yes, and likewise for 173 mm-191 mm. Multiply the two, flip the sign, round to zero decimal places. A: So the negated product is -458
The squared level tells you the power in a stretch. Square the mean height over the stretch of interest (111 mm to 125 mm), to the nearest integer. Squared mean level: 561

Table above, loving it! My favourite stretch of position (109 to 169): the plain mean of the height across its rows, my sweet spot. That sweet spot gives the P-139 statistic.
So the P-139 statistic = 23.83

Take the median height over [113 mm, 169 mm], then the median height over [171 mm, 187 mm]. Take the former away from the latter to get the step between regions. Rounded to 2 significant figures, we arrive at -2.6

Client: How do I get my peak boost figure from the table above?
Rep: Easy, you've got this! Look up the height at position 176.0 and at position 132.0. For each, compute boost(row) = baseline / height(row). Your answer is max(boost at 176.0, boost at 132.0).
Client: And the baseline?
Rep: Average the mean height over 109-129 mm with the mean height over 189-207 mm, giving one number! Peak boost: 1.06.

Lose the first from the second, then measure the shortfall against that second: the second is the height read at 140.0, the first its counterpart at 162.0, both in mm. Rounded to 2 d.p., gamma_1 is 0.04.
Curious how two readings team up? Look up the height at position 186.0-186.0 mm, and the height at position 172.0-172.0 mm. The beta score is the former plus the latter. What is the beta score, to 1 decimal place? 43.7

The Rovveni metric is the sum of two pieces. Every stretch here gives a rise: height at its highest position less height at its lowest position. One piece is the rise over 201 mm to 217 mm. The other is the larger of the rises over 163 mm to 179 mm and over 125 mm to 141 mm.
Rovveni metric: -4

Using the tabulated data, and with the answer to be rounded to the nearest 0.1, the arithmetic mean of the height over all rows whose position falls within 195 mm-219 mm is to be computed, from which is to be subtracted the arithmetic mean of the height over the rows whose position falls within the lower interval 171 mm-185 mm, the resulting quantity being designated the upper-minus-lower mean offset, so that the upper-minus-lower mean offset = 4.0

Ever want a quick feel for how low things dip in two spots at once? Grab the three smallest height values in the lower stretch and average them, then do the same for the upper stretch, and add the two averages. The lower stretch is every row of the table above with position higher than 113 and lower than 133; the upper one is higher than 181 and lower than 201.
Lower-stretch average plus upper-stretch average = 42.2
